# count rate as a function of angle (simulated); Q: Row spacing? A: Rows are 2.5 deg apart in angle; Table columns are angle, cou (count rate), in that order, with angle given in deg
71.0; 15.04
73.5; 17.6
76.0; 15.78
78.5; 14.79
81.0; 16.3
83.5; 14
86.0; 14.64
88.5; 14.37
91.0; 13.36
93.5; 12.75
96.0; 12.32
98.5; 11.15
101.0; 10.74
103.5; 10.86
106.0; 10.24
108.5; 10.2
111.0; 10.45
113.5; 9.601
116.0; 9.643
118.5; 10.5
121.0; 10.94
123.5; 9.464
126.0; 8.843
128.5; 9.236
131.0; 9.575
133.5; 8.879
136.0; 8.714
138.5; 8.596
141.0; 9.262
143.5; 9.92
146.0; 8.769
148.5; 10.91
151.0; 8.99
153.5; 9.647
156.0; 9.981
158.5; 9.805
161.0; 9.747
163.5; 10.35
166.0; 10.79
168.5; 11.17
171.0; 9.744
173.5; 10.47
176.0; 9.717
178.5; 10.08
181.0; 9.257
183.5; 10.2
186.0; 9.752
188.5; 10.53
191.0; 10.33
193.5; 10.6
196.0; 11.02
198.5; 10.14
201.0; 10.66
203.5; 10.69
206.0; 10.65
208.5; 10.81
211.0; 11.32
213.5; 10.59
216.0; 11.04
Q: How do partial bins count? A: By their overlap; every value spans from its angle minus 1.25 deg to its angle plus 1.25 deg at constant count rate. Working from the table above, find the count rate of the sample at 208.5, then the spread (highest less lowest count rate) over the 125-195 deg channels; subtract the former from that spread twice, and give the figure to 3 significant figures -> -19.0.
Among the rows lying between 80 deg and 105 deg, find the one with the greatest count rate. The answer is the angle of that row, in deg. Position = 81.0 deg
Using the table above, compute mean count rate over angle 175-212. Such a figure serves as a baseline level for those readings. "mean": 10.4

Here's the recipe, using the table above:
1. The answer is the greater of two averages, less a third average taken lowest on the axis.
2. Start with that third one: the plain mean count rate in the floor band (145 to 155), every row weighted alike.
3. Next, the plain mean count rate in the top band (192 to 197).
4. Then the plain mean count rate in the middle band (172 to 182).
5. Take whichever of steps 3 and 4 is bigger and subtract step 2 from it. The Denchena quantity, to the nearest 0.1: 1.2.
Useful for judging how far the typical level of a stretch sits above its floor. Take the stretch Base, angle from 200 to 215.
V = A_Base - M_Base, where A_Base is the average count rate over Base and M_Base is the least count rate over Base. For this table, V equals 0.20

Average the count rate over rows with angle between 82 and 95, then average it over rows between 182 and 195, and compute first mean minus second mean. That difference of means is 4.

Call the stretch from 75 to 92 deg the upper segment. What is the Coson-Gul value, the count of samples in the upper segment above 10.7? 7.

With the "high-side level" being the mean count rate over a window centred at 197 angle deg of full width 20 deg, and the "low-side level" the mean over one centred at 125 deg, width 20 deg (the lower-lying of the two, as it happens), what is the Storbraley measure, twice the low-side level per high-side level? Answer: 1.82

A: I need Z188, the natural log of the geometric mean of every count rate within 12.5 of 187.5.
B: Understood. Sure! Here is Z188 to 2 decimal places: 2.32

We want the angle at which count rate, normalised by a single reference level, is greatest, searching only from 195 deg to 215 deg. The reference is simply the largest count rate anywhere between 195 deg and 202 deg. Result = 211.0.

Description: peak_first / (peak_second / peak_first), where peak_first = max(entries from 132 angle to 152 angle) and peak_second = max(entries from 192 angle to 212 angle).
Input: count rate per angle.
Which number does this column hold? 11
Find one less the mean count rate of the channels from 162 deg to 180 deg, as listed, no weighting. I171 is -9.3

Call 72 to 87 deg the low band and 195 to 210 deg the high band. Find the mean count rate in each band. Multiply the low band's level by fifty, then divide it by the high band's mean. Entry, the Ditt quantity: 73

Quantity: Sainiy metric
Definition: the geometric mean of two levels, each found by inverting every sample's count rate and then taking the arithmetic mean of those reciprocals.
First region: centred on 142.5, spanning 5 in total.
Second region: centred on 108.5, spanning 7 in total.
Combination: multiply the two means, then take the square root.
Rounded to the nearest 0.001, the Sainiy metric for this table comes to 0.101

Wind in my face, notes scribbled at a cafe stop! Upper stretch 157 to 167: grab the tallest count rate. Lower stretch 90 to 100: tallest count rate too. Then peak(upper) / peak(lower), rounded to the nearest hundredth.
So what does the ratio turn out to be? 0.81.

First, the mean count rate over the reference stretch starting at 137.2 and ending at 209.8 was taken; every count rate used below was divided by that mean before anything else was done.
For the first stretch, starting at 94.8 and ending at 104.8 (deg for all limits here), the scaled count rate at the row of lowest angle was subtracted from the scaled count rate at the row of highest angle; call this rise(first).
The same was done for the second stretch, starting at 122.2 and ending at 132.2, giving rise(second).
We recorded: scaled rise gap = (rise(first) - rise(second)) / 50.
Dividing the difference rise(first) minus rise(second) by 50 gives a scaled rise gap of -0.0031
